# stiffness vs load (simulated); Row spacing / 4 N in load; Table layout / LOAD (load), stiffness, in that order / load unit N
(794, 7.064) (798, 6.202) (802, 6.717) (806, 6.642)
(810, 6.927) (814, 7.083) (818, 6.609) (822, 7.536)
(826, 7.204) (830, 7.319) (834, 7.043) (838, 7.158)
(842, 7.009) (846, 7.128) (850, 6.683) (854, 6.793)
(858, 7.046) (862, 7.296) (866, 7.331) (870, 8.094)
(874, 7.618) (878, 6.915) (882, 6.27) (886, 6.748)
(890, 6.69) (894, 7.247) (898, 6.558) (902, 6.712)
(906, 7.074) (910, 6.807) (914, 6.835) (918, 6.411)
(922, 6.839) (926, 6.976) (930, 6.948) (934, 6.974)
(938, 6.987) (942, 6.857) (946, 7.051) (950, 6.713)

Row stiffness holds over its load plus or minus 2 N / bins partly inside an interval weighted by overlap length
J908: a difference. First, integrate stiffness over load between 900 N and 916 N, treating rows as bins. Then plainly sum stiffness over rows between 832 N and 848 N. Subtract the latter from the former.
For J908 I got 81.4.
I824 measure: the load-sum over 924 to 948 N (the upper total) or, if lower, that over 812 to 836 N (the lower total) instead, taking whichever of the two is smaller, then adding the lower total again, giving 84.6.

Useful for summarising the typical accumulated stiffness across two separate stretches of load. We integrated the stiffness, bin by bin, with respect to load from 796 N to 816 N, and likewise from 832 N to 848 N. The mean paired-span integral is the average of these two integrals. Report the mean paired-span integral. 124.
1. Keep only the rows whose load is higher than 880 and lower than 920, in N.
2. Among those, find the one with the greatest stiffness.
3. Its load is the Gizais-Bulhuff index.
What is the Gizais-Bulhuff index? 894 N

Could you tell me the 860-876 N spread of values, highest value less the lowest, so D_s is 0.80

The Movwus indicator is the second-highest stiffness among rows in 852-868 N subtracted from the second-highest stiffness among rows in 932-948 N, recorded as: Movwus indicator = -0.31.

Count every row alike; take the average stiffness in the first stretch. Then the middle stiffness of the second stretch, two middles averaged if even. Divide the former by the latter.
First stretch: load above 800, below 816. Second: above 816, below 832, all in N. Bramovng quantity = 0.94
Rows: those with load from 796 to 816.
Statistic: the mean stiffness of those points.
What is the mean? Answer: 6.71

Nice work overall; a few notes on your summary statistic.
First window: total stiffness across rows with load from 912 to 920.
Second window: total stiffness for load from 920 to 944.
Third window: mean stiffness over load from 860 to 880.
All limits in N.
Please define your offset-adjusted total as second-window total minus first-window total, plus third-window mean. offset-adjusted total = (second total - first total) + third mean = 36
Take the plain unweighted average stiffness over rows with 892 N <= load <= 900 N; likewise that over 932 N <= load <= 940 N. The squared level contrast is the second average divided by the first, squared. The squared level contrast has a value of 1.02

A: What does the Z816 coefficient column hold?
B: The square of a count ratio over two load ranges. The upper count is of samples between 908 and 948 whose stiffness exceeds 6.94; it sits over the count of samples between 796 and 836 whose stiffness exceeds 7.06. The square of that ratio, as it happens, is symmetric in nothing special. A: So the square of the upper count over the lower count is 1.6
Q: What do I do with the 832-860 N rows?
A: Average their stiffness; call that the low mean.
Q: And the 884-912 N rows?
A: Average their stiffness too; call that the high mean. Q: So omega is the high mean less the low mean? -0.15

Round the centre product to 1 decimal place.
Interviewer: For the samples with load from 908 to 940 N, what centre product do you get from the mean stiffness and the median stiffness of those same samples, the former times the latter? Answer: 47.2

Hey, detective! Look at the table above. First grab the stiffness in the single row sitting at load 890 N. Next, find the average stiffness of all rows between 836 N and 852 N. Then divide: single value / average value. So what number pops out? 0.96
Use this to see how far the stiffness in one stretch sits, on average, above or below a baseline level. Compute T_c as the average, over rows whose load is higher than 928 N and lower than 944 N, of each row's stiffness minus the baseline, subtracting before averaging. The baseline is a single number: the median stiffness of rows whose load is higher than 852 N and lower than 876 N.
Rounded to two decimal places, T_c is -0.37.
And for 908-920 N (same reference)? -0.63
